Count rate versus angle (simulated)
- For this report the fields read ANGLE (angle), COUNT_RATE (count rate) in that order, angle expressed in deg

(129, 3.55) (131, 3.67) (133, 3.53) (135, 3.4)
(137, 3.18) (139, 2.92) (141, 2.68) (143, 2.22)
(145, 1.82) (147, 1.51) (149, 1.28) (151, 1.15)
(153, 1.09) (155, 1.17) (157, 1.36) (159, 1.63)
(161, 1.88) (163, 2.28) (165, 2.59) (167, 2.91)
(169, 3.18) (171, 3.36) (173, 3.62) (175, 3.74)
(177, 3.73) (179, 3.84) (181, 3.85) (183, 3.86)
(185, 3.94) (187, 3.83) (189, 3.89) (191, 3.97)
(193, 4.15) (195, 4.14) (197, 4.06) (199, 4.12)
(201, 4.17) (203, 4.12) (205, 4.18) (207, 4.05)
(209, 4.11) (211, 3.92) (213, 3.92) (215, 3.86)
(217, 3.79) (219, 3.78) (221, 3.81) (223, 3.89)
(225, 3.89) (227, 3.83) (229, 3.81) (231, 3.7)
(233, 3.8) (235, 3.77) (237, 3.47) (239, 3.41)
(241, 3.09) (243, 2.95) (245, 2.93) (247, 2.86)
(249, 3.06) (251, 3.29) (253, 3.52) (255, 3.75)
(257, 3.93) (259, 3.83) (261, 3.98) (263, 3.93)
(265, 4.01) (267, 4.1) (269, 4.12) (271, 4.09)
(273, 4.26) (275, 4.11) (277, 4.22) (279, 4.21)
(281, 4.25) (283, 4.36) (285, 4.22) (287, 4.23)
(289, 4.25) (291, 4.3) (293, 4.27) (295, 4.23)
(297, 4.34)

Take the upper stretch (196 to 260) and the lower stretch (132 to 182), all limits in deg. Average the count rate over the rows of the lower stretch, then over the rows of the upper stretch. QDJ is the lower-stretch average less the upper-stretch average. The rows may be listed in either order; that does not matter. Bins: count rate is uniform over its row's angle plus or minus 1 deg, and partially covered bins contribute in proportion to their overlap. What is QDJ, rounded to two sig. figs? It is -1.2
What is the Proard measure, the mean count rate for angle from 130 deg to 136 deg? 3.5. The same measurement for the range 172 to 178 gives 3.7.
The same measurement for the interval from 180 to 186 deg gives 3.9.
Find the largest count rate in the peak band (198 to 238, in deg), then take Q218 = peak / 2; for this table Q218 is 2.09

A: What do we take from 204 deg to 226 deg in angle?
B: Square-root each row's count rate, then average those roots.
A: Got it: 1.98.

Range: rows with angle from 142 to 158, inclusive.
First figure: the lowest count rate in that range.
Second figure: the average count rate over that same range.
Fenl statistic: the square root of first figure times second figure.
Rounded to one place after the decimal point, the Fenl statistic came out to 1.3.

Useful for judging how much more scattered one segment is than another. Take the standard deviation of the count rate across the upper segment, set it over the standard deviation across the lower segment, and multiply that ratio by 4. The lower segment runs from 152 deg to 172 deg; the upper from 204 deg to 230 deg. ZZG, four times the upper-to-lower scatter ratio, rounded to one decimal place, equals 0.6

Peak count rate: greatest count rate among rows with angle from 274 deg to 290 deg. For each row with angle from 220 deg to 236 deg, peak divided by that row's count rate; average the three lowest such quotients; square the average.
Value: 1.27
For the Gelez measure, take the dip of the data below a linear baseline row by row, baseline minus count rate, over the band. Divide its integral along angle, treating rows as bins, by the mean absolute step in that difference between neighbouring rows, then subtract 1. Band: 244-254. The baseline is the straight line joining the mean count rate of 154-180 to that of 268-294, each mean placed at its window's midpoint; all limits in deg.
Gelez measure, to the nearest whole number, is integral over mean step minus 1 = 38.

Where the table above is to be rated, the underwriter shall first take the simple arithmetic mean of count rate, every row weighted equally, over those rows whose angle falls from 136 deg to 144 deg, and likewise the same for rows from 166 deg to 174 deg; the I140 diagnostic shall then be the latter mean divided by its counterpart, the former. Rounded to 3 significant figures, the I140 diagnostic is 1.19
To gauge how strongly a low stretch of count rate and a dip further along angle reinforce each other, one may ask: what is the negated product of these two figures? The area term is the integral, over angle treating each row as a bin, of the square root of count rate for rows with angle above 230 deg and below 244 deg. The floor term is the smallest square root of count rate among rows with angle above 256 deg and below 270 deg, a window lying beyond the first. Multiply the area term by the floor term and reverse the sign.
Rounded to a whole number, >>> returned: -51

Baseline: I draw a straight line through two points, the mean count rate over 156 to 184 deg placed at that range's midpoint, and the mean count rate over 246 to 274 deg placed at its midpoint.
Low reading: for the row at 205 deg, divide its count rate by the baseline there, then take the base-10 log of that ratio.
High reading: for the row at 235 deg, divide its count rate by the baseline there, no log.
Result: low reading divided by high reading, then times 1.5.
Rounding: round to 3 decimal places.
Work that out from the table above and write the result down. 0.147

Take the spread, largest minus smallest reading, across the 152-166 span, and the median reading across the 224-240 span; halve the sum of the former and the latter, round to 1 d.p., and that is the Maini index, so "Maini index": 2.6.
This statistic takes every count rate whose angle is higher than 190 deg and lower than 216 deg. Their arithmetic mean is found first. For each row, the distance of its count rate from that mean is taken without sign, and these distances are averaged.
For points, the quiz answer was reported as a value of 0.1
